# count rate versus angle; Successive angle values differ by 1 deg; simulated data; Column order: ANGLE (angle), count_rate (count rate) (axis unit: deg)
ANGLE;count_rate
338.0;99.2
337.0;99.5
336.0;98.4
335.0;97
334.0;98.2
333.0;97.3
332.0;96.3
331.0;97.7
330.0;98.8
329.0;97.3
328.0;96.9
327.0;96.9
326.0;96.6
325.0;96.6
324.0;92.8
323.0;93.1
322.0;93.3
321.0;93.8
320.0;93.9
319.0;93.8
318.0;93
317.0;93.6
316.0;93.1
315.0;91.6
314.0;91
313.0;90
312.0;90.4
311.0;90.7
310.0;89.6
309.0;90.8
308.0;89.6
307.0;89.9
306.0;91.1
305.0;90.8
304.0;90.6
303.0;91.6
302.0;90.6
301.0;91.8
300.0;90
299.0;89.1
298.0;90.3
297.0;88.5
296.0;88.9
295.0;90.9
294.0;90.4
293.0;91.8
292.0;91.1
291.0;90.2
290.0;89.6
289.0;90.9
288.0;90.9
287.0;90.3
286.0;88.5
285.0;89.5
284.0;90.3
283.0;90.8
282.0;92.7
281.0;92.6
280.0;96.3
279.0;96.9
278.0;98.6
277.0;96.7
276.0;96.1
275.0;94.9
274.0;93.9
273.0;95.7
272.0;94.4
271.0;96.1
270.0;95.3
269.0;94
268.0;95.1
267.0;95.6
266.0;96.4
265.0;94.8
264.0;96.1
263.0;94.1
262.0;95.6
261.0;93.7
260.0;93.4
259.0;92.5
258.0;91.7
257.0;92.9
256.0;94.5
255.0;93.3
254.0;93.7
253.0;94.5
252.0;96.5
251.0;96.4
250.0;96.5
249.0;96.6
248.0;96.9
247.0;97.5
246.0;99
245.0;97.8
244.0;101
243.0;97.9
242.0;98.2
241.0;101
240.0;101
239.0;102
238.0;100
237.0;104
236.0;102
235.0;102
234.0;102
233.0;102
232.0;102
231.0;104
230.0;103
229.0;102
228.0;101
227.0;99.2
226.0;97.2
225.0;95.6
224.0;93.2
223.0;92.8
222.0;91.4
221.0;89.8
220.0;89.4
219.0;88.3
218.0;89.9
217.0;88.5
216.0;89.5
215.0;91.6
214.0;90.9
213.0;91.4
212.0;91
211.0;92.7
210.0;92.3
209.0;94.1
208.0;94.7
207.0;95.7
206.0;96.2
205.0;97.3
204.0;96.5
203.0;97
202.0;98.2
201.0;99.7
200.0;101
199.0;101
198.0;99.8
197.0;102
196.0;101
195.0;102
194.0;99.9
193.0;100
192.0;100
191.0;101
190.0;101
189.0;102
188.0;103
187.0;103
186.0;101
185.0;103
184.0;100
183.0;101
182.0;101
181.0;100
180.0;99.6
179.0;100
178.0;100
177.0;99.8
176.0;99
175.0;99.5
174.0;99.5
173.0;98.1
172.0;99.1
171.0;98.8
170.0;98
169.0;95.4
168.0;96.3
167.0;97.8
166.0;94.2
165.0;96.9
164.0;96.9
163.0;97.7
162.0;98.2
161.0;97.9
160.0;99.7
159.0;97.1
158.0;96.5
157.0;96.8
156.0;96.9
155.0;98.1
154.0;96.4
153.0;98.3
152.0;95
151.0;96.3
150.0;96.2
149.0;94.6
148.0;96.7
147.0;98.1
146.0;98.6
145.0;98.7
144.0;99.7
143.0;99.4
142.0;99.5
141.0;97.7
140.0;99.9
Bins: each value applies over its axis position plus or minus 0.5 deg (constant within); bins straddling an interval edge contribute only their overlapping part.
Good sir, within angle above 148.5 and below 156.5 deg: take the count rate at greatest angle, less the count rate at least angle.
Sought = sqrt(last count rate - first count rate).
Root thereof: 1.5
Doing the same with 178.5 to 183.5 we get 1.0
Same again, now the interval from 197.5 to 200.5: 1.1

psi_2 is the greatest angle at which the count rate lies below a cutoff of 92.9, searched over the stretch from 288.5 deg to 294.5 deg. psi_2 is 294.0 deg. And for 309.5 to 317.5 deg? 315.0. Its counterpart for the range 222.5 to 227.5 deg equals 223.0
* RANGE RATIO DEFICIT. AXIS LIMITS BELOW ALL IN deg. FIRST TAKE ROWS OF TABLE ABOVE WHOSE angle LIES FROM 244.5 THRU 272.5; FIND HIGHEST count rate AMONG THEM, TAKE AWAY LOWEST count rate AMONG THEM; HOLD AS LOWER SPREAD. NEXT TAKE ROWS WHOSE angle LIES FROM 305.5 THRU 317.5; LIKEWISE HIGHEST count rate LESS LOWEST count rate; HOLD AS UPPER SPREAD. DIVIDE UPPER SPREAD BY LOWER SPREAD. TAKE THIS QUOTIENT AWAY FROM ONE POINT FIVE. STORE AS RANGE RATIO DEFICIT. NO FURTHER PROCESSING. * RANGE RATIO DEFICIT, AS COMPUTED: 1.0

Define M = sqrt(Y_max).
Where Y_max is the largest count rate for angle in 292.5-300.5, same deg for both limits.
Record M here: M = 9.6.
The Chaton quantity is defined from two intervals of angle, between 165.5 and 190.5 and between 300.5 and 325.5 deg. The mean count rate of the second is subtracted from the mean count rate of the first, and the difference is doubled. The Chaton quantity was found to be 15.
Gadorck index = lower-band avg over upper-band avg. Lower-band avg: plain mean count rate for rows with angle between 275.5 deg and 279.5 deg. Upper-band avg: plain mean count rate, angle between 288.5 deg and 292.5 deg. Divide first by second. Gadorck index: 1.07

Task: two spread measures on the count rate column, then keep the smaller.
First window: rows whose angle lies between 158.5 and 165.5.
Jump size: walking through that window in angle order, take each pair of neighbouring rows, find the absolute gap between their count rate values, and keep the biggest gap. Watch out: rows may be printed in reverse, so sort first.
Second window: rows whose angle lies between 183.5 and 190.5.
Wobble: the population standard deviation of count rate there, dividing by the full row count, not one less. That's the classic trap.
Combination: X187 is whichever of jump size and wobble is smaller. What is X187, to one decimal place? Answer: 1.1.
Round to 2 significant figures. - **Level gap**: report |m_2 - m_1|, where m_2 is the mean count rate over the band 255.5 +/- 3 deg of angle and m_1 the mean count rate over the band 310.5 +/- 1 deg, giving 3.3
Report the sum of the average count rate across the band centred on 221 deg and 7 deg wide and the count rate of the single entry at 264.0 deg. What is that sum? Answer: 187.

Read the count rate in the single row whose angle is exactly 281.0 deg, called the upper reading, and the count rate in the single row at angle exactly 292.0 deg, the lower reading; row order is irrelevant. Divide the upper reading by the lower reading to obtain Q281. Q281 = 1.02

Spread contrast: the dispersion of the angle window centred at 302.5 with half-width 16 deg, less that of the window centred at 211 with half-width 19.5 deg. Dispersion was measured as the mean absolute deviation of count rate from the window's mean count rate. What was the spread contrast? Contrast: -3.15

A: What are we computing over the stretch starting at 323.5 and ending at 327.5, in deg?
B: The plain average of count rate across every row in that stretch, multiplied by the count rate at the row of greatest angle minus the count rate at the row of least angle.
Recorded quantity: 392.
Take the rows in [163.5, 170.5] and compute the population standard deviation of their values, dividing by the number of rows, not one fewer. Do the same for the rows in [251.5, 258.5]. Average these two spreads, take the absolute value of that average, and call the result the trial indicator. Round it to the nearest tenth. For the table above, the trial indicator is 1.3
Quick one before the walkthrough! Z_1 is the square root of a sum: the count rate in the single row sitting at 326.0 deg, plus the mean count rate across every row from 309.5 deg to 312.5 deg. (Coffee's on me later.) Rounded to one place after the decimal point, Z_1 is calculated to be 13.7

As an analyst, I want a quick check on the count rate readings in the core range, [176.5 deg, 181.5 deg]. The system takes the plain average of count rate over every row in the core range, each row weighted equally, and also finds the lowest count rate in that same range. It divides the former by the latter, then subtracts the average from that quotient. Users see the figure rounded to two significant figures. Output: -99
